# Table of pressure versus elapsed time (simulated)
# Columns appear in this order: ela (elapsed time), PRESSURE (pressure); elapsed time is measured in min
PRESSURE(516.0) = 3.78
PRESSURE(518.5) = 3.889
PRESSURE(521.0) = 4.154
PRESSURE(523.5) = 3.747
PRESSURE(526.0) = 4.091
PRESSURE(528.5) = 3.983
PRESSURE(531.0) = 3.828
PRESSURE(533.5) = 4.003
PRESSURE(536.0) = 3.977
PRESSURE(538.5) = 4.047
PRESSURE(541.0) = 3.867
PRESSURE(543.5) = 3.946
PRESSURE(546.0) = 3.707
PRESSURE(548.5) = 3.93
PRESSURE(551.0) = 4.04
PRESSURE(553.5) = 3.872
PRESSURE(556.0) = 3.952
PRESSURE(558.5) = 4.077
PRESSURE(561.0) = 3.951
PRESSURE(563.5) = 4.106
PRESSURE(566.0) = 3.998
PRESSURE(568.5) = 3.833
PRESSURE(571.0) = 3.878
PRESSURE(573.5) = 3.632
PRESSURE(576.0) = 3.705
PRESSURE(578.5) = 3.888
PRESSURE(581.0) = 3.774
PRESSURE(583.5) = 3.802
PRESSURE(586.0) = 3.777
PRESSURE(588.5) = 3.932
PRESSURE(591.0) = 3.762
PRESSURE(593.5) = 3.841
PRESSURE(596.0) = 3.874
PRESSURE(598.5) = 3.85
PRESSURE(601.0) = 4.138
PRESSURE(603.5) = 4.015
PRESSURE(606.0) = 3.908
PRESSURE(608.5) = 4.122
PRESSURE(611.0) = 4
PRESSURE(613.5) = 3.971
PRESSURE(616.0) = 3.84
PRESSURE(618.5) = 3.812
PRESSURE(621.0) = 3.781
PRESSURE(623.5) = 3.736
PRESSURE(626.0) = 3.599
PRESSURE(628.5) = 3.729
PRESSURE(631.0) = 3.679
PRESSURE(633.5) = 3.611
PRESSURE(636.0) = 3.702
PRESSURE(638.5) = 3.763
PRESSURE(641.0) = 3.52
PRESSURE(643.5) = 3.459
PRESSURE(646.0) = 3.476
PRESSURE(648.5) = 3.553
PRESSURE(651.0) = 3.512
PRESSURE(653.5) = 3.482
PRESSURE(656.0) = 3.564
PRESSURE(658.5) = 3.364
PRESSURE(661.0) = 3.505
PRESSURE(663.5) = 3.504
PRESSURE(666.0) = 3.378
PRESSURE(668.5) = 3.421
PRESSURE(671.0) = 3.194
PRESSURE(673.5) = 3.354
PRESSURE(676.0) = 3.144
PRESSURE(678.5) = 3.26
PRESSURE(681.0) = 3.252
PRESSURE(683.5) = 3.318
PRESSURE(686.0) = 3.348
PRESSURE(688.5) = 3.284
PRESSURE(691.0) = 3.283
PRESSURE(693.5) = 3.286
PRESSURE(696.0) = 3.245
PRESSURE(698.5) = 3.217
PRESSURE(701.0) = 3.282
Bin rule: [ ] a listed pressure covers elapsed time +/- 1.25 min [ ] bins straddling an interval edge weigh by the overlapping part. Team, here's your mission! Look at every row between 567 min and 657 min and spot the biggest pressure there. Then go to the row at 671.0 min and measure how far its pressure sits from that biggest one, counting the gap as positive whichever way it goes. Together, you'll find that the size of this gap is 0.94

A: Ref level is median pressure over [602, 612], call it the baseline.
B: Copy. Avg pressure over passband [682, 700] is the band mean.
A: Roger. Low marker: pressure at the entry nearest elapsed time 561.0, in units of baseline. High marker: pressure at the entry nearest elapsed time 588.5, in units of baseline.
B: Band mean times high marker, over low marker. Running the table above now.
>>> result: 3.3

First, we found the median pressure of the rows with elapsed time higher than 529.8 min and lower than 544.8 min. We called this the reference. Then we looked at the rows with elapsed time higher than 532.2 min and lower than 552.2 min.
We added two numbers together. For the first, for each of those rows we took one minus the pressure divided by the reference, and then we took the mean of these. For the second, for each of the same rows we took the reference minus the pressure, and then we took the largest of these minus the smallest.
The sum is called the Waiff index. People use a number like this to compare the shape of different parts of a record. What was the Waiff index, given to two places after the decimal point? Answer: 0.35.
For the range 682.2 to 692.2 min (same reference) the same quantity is 0.23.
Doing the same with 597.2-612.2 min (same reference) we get 0.28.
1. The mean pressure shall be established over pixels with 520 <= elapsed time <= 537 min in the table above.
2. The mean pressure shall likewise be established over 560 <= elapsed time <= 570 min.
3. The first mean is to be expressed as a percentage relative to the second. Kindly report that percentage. 100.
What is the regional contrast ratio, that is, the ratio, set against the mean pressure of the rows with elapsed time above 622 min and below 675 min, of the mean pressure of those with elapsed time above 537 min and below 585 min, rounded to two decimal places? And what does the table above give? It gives 1.10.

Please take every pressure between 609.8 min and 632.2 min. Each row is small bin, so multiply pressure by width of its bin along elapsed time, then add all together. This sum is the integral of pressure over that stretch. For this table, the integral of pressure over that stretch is 85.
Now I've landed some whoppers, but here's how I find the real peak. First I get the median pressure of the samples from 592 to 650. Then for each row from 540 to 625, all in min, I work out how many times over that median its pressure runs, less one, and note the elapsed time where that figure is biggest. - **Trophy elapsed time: 601.0 min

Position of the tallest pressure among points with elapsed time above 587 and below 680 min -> 601.0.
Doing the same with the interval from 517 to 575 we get 521.0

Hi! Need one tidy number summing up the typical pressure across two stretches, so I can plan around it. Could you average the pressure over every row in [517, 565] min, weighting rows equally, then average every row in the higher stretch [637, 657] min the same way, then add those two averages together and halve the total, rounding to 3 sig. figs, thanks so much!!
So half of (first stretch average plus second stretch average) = 3.75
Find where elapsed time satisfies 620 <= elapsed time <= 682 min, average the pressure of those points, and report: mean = 3.50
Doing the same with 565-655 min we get 3.78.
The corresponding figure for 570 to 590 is 3.80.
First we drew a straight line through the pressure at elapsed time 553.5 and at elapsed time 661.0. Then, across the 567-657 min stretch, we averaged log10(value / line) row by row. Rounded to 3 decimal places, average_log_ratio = 0.011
